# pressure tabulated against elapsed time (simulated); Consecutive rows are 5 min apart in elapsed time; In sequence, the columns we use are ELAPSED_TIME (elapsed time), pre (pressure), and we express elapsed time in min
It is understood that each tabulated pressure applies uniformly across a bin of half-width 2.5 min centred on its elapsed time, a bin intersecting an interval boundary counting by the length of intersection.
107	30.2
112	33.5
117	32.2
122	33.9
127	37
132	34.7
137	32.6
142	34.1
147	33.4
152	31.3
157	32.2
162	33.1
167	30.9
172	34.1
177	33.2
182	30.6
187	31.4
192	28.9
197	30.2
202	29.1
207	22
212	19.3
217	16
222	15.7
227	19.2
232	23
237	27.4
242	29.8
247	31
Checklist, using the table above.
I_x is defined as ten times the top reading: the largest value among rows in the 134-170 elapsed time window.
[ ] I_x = 341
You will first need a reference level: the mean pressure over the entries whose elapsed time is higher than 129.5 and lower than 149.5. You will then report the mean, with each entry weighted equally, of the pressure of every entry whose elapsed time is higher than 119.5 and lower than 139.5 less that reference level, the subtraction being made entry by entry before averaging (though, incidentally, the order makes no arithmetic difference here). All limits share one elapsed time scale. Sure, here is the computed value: 1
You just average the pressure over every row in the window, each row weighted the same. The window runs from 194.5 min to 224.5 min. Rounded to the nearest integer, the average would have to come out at 22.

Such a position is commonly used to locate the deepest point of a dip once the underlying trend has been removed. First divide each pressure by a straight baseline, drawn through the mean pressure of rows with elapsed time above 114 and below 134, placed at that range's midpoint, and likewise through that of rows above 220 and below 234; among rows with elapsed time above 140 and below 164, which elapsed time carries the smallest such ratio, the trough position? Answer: 152 min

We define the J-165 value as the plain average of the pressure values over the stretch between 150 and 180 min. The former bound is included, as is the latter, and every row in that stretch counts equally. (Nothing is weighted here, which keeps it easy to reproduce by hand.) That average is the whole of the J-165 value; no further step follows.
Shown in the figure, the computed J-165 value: 32.5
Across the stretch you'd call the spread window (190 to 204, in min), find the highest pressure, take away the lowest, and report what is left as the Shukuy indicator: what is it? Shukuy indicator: 1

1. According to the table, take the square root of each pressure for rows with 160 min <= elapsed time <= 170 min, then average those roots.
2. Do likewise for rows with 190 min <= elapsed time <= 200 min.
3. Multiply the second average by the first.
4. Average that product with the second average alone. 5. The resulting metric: 18.1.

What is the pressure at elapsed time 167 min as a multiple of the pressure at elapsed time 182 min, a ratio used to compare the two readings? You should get 1.01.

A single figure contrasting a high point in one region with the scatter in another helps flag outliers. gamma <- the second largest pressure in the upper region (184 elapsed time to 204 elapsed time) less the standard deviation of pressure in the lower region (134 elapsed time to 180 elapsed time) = 29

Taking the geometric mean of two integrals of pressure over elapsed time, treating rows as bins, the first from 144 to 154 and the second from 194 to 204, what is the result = 310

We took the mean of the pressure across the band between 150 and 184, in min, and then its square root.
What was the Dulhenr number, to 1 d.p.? 5.7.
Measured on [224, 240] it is 4.8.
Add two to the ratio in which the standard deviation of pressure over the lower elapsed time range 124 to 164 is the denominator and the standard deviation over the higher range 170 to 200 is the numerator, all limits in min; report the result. 3.1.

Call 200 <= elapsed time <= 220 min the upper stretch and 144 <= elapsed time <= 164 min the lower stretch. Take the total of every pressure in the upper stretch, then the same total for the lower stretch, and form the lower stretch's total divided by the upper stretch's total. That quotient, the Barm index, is 1.50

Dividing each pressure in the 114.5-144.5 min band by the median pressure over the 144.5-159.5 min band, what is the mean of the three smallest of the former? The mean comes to 1.02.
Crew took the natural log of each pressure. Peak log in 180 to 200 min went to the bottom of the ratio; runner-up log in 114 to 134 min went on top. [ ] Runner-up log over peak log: 1.03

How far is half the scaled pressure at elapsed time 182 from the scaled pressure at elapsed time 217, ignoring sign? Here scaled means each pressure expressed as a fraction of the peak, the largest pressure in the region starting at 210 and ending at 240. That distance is 0.03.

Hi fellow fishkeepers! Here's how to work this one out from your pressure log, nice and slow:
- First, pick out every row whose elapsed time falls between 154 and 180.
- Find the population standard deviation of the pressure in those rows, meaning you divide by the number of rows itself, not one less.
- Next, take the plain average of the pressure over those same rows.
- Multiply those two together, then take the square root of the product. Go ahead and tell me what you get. 5.9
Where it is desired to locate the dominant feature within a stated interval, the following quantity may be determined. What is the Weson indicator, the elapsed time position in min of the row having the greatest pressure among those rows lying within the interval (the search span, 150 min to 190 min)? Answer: 172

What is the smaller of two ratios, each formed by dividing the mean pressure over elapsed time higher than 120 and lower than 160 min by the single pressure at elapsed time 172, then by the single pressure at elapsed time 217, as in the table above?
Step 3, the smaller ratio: 0.99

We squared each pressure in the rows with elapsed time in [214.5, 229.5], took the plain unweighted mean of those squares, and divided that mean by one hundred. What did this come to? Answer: 3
